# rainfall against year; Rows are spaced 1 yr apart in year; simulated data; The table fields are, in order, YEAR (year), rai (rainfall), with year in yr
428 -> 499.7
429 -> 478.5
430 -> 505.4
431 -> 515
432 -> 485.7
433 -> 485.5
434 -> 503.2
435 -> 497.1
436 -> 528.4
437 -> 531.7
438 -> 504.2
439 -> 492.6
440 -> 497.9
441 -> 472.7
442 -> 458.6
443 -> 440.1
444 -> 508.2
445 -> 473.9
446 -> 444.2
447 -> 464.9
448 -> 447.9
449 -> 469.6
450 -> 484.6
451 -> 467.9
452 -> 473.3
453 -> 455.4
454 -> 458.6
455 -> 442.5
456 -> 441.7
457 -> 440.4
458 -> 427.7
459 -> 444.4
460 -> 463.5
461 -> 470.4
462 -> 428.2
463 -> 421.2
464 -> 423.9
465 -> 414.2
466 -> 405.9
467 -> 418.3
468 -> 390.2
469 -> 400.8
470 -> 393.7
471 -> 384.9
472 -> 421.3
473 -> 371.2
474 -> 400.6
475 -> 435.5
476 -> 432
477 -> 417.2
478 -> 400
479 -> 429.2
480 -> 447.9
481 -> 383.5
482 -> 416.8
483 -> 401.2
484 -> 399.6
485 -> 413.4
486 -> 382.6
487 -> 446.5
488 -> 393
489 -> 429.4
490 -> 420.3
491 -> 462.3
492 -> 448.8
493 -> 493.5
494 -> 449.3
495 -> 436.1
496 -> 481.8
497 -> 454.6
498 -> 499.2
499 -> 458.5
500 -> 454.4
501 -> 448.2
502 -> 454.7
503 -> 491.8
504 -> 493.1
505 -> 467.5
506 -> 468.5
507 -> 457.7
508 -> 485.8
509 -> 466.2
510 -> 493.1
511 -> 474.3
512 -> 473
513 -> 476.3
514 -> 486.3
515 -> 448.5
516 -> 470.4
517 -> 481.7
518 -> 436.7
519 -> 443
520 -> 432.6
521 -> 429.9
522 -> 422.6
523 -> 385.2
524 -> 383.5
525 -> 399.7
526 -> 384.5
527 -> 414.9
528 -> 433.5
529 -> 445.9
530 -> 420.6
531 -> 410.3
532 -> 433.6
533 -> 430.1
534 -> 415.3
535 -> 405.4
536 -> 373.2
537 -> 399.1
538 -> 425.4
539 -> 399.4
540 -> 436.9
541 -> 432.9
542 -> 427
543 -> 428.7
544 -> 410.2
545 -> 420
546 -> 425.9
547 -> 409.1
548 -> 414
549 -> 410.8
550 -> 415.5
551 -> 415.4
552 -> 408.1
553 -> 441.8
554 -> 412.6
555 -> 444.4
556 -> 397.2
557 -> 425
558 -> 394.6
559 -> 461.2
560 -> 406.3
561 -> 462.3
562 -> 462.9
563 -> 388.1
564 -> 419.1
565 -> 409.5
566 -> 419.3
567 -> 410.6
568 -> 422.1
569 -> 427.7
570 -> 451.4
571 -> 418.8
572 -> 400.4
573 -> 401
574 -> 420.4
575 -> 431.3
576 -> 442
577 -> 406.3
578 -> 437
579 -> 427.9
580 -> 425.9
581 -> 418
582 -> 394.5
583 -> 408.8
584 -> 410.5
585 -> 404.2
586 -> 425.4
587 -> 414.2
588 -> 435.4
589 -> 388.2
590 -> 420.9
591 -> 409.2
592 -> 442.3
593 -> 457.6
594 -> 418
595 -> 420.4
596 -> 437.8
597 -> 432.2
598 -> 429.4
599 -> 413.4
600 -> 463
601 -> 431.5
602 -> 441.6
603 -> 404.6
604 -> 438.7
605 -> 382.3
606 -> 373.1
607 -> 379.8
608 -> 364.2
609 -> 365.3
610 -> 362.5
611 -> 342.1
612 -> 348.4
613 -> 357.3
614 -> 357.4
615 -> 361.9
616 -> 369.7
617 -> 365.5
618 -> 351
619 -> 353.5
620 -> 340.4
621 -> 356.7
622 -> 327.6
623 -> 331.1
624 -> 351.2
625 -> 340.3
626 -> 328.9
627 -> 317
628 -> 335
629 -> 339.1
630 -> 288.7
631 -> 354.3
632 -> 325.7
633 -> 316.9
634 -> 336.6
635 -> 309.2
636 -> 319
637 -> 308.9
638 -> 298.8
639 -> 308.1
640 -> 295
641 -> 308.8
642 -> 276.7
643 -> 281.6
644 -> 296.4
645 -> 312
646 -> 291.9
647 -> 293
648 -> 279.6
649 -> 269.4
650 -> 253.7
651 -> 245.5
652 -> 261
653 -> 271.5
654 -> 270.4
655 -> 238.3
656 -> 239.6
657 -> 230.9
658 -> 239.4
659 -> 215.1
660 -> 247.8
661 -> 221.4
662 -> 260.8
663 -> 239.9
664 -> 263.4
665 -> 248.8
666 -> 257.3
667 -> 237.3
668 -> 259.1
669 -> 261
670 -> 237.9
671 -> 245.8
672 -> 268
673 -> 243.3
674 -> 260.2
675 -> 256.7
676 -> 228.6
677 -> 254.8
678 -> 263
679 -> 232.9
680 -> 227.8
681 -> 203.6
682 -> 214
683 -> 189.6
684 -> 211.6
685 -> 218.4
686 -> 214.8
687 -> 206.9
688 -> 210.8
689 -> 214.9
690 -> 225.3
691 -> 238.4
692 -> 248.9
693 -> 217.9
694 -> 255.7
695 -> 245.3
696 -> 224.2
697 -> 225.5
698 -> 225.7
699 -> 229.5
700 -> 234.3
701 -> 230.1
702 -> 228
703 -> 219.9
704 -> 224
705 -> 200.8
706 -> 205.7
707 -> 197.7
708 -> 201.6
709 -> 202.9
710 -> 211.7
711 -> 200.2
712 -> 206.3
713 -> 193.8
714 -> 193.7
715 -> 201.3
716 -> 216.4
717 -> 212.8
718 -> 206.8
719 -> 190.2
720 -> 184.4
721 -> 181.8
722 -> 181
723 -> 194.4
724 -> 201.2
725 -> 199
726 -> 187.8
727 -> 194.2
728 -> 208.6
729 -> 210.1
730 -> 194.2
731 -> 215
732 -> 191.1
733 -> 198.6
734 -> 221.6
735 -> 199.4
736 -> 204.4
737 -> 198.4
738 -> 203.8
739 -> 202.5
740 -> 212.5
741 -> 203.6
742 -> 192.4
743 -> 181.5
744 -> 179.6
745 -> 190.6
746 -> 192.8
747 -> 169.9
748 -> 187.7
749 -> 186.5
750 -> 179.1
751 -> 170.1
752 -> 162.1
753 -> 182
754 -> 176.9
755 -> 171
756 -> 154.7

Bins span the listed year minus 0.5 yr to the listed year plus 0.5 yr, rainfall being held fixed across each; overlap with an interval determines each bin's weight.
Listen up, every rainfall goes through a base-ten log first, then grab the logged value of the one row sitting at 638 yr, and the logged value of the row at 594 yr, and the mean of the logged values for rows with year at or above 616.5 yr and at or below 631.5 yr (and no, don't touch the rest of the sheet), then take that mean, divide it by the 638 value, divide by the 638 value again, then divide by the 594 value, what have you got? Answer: 0.157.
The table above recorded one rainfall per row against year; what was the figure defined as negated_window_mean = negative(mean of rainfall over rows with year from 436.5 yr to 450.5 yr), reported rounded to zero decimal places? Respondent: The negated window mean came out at -478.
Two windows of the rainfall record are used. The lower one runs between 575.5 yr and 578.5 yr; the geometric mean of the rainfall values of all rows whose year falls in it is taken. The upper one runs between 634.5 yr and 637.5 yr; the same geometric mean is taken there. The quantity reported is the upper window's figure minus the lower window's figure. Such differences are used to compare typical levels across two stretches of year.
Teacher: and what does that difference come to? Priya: -116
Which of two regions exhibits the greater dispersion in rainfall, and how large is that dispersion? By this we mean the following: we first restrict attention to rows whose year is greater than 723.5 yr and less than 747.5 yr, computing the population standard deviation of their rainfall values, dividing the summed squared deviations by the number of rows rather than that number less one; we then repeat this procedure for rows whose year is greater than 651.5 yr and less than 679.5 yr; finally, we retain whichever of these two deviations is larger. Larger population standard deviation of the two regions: 15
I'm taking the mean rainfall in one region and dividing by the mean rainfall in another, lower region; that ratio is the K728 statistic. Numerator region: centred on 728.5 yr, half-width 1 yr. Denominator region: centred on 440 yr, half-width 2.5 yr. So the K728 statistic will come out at 0.43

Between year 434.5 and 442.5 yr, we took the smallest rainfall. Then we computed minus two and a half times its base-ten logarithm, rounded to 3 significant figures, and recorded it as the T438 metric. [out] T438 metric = -6.65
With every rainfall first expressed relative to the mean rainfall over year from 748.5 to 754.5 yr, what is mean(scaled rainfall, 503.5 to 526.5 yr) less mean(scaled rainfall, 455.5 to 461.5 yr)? 0.0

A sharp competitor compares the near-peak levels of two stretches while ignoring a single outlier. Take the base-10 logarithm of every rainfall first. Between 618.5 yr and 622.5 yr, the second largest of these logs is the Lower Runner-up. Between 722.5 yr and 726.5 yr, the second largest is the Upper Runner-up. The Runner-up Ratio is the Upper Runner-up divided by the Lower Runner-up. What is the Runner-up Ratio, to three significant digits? 0.902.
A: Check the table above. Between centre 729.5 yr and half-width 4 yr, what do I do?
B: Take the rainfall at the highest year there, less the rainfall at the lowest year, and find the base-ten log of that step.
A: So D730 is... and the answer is 1.03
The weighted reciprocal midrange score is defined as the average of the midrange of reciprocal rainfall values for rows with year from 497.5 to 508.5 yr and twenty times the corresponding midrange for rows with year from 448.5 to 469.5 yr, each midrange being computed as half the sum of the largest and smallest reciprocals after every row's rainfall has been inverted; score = 0.0242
